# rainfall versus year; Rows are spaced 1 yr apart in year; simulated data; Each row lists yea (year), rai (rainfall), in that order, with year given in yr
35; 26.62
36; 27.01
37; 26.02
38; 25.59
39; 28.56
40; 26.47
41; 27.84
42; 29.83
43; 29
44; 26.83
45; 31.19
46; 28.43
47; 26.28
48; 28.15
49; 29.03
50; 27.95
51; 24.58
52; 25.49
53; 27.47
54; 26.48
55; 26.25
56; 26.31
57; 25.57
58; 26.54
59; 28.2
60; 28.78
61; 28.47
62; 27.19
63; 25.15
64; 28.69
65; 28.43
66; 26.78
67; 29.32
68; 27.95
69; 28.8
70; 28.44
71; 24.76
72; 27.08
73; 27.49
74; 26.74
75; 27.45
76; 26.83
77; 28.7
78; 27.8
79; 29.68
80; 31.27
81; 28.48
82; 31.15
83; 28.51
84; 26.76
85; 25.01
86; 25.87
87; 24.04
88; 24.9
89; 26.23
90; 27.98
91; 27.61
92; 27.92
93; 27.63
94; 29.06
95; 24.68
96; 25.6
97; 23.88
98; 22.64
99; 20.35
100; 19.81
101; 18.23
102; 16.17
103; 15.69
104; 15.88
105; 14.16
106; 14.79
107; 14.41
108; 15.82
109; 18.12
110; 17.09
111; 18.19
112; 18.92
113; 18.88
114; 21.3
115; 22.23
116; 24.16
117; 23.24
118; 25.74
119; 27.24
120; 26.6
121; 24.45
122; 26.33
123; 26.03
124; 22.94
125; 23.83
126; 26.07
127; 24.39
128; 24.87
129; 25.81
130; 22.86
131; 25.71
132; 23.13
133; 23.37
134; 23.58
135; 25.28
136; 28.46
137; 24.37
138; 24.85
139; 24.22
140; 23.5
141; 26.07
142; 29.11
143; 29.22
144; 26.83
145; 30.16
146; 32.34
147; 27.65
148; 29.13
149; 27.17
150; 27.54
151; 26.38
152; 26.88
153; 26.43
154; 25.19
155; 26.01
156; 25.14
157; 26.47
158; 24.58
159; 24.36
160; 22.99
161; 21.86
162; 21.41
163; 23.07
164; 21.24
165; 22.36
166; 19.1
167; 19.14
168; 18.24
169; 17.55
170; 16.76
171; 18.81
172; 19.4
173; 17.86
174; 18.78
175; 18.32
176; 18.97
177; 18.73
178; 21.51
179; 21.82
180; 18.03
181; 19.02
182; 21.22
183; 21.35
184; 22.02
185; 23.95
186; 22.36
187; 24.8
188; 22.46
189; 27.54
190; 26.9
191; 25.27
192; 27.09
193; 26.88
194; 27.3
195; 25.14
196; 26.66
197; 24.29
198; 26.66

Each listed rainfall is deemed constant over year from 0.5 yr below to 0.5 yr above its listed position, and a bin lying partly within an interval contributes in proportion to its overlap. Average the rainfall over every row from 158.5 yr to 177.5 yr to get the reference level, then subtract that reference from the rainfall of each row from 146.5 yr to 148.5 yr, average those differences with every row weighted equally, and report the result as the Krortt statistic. 8.4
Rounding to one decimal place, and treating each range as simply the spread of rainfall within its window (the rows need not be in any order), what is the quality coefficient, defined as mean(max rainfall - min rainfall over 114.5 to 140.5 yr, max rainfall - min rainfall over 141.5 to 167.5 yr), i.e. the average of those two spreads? 9.7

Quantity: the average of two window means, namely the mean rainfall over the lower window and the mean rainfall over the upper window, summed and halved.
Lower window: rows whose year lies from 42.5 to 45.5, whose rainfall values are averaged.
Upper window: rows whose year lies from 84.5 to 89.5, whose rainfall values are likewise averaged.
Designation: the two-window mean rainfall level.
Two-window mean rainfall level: 27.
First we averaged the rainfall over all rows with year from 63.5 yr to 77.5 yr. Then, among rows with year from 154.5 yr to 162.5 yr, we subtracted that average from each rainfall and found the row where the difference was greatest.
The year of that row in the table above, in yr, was 157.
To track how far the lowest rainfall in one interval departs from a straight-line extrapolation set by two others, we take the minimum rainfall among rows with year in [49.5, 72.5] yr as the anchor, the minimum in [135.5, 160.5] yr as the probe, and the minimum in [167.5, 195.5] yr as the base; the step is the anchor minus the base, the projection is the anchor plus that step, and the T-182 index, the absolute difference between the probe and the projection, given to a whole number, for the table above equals 9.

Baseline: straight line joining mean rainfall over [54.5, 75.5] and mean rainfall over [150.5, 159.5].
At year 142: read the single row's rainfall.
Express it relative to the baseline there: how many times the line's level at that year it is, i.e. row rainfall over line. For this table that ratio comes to 1.12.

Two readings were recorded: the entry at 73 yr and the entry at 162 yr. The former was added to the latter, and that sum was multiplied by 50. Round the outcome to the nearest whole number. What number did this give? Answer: 2445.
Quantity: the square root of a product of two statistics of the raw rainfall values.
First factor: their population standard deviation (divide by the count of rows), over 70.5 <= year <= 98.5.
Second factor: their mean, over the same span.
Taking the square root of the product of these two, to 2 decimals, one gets 7.45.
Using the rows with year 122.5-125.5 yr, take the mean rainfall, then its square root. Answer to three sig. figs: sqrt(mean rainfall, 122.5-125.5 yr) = 4.93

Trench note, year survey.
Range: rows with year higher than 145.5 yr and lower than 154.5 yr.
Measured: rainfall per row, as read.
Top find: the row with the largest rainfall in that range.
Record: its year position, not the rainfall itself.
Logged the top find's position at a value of 146 yr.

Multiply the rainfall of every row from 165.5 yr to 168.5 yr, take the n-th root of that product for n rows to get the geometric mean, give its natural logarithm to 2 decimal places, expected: 2.94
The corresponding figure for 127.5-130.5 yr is 3.20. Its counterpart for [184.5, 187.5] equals 3.16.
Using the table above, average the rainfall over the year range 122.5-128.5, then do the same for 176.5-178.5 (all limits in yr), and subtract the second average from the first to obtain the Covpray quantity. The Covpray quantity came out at 5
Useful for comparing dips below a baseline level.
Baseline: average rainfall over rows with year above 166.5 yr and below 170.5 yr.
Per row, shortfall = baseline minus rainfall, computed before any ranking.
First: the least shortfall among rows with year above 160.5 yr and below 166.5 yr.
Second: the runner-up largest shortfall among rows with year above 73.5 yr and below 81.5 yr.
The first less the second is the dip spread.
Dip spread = 3.8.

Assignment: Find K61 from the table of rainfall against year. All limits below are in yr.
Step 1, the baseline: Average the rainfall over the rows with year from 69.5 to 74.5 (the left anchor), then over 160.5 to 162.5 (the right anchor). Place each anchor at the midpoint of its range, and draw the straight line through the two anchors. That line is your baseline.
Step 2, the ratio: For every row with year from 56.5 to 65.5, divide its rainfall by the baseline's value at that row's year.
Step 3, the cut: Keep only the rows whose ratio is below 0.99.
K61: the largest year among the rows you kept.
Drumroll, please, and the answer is 63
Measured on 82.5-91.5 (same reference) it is 88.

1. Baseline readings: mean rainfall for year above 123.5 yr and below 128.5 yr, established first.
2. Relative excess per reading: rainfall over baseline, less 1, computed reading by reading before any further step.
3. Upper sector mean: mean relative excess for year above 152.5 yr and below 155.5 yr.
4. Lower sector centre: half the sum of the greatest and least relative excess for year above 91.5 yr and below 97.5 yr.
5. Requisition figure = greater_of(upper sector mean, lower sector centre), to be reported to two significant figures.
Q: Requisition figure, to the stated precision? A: 0.084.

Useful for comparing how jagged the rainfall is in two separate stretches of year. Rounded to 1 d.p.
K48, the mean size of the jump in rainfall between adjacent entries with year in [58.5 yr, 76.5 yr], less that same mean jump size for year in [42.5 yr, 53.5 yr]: -0.8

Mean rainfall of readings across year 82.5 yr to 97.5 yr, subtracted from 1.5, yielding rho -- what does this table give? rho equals -24.9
